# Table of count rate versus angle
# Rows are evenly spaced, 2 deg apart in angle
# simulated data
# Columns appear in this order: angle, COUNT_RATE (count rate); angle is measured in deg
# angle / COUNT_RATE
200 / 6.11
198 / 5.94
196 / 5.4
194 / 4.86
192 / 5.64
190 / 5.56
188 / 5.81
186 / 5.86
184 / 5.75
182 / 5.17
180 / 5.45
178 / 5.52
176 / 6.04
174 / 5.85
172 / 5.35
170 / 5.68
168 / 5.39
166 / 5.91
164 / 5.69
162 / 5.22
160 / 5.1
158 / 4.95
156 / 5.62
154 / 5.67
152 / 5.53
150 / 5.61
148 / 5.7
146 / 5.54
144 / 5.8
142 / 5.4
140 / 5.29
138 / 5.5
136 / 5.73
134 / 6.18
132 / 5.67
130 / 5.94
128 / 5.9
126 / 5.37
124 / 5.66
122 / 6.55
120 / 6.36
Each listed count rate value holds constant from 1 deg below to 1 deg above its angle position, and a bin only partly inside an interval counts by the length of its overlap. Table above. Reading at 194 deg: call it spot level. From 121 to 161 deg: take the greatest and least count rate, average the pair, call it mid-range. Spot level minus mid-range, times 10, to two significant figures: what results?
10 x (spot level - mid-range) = -8.9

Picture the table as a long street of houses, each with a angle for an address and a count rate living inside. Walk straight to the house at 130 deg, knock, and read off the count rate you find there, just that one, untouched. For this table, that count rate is 5.94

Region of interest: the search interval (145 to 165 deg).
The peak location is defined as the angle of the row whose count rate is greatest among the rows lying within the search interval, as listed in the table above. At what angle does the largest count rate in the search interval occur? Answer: 148 deg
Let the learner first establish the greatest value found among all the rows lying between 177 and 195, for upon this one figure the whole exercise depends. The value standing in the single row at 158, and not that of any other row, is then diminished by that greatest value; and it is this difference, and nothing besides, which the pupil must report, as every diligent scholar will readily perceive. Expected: -0.91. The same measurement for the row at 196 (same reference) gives -0.46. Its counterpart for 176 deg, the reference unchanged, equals 0.18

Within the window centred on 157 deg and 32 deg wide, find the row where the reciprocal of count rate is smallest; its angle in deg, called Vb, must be 166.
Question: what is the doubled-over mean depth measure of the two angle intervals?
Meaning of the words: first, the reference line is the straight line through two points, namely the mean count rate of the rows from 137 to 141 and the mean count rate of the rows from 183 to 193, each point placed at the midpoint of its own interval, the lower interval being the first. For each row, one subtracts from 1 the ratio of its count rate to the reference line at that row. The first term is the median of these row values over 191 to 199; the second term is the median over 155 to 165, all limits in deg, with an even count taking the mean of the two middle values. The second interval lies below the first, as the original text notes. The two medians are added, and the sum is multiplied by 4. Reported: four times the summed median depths 0.41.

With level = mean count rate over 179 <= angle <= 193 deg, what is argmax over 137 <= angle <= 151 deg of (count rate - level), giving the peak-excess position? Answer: 144 deg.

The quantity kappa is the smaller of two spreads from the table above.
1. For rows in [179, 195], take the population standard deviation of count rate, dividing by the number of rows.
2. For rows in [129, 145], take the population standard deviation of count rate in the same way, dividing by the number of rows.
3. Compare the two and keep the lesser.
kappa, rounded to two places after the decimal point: 0.27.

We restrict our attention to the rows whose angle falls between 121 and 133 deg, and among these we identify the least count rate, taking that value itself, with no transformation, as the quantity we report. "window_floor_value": 5.37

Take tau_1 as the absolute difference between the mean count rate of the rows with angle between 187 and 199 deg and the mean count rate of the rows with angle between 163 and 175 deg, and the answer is 0.11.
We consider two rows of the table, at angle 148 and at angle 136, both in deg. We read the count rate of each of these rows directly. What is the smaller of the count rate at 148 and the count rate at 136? 5.7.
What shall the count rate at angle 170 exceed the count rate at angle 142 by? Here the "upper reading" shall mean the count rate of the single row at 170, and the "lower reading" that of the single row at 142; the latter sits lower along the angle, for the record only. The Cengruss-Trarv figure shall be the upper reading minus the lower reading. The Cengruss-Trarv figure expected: 0.28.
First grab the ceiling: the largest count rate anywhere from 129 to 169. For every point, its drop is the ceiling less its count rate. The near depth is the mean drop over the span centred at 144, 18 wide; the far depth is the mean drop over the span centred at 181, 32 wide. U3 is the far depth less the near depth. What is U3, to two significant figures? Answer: -0.011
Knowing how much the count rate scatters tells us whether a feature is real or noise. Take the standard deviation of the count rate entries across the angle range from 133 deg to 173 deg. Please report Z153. 0.28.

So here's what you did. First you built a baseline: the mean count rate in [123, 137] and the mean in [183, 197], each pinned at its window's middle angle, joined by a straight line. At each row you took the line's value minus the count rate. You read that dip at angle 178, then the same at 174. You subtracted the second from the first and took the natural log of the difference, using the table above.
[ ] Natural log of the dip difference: -1.2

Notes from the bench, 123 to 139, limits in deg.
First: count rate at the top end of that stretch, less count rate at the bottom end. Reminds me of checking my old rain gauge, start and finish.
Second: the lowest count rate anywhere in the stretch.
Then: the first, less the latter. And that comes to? -5.53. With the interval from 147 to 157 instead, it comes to -5.61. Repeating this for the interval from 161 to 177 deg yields -4.40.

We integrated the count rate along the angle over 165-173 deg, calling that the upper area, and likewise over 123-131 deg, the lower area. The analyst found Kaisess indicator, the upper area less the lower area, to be -1.1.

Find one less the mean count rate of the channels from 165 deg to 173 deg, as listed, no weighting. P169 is -4.58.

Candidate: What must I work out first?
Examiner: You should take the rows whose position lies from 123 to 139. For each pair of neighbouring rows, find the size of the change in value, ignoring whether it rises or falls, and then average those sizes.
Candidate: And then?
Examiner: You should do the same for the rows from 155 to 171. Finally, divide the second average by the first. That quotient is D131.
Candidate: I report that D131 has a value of 1.05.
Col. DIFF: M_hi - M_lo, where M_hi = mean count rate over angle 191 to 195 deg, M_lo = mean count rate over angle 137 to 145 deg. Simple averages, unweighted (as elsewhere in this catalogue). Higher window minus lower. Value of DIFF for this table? -0.25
